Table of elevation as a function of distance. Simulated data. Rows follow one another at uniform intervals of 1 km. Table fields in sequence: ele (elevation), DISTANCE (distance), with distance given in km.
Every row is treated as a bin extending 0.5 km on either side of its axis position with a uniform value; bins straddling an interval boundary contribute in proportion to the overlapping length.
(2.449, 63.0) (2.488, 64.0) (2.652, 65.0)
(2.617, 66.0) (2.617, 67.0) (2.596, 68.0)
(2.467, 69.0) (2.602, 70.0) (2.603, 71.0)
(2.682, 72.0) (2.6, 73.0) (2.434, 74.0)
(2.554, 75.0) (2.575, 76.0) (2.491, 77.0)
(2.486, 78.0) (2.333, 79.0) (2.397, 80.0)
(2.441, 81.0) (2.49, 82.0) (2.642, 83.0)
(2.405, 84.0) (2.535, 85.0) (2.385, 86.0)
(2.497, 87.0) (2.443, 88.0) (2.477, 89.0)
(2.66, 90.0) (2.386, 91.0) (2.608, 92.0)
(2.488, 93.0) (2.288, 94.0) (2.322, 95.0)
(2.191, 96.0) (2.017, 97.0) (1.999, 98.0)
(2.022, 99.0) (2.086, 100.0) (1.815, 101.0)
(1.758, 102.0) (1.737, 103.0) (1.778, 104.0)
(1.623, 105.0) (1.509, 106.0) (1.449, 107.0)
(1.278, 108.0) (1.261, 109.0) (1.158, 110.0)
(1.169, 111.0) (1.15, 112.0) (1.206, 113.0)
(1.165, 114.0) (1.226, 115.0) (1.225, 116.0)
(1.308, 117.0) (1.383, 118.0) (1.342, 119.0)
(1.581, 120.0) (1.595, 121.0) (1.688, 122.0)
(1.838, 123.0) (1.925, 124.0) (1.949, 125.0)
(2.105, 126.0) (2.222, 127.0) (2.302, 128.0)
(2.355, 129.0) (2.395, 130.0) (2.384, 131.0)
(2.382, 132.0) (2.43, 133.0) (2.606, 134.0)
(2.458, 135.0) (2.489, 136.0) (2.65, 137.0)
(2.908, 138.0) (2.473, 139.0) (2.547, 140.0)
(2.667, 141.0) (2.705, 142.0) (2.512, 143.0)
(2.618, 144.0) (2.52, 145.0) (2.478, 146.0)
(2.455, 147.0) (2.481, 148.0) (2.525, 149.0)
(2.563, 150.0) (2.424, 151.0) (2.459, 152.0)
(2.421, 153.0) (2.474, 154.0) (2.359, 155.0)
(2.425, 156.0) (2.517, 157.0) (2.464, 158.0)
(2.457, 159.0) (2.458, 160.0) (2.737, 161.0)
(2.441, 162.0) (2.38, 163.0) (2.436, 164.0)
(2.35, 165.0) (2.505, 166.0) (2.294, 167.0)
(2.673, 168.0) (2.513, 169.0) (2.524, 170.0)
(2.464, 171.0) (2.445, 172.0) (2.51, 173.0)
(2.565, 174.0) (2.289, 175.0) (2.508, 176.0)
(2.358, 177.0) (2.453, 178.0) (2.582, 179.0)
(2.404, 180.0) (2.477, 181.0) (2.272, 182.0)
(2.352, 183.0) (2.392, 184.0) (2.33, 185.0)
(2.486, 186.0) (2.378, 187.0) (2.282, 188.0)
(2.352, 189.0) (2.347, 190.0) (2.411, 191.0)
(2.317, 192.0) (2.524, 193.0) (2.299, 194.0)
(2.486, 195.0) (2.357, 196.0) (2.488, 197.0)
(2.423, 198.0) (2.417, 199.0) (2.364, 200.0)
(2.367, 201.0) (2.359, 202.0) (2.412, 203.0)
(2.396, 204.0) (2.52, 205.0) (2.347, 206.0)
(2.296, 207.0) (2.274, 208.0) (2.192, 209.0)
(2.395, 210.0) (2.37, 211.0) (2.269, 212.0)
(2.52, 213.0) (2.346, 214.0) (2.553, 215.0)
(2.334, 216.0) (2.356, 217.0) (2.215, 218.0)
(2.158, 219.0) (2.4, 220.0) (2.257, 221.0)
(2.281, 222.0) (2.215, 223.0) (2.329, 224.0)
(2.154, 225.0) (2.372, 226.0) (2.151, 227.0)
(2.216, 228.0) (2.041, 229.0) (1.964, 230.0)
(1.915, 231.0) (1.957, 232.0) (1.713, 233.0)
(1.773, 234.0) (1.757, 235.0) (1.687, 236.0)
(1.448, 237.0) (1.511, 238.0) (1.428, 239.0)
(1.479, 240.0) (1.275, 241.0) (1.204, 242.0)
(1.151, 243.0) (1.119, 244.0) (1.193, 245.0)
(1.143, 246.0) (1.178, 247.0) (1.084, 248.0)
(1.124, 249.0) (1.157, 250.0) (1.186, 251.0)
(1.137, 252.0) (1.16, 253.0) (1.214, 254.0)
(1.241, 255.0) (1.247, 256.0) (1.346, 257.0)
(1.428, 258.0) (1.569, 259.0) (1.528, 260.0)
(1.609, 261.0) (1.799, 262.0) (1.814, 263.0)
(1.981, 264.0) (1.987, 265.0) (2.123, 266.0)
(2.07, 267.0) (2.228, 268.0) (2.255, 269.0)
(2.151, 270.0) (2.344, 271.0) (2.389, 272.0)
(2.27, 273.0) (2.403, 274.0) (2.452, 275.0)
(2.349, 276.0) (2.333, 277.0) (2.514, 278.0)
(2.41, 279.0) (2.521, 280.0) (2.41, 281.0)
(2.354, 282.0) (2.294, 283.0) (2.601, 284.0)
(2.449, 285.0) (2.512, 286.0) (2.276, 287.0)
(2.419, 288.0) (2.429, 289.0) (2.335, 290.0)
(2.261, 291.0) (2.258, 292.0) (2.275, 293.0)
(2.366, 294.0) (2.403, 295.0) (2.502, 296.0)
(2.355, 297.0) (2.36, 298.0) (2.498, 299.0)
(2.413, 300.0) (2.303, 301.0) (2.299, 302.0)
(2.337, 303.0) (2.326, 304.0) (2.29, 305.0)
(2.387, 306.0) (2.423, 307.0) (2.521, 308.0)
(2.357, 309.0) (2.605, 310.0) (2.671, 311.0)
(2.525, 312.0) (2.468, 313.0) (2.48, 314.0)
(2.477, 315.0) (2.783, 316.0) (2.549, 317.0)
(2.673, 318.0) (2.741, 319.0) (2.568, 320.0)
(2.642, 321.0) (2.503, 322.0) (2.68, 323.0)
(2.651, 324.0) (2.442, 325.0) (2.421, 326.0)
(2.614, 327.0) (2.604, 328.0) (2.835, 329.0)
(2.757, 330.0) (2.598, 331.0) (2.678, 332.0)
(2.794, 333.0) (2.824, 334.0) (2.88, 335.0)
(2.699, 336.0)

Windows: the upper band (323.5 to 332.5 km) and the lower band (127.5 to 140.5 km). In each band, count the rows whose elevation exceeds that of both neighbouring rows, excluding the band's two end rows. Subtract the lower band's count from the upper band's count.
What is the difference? -1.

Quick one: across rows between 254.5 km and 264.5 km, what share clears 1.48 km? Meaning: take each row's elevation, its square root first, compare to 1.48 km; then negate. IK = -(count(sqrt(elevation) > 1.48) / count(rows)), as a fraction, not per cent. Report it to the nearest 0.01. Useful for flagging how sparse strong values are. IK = 0.00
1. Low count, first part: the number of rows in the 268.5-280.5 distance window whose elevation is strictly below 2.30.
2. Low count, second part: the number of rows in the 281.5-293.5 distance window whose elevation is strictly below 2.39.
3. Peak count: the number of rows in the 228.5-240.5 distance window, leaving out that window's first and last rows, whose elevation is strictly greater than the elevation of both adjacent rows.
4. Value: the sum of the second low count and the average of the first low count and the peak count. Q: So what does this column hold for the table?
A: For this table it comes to 10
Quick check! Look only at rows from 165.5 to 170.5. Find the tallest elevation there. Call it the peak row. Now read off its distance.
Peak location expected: 168.0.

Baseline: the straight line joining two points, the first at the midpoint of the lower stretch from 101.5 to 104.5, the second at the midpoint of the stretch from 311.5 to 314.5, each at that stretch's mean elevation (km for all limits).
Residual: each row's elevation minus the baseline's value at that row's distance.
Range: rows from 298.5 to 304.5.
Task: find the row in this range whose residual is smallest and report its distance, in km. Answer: 302.0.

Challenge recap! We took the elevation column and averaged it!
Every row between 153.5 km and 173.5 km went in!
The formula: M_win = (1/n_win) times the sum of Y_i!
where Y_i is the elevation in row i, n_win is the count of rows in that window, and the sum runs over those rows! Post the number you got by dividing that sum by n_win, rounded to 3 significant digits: 2.47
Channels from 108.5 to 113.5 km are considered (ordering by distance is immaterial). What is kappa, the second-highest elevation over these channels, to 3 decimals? 1.206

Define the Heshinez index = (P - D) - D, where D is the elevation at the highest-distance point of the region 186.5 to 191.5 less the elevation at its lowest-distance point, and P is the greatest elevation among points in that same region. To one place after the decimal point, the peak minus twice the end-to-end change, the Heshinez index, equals 2.3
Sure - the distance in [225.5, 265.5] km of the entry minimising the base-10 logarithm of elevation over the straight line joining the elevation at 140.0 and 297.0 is 248.0 km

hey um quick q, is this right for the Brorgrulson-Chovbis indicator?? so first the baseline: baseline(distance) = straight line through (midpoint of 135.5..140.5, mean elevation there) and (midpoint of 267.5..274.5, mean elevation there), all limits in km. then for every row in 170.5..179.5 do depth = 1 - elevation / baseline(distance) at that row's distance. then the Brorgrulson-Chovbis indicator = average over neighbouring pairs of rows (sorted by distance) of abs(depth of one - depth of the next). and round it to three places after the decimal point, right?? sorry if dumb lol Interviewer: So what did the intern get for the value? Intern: 0.050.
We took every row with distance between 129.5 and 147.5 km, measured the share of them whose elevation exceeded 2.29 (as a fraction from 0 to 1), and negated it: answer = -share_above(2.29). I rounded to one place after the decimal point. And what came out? -1.0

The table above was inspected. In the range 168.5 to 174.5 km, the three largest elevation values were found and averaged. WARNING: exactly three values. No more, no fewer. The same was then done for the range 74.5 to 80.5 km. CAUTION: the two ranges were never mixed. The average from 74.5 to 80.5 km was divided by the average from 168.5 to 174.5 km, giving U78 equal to 1.00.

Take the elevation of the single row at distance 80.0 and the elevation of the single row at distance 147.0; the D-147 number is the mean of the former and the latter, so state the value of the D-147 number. 2.43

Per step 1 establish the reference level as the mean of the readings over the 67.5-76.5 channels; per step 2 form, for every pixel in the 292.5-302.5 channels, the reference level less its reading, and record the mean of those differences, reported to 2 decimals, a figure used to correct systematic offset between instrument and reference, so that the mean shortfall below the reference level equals 0.19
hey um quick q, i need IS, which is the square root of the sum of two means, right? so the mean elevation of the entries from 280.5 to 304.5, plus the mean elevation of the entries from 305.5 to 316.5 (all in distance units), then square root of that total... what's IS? 2.21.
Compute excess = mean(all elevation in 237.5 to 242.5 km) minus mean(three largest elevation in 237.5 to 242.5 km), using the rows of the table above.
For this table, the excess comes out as -0.093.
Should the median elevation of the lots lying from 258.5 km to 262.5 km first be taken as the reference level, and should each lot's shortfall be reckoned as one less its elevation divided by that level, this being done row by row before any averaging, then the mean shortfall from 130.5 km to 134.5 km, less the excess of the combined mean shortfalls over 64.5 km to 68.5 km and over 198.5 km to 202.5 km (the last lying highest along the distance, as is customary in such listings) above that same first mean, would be 0.1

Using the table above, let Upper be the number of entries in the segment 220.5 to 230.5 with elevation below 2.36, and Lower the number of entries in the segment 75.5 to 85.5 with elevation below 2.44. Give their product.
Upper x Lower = 27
